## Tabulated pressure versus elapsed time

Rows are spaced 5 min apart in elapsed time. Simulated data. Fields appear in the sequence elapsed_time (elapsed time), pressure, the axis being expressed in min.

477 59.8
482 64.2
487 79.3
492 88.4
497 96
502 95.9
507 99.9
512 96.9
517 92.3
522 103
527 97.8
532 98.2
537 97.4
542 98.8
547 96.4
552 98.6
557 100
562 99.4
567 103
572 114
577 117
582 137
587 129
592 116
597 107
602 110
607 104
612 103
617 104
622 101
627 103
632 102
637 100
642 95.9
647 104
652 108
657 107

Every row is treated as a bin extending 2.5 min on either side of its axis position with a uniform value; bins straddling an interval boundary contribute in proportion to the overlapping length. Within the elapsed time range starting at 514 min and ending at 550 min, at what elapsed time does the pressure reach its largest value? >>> 522 min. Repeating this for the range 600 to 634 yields 602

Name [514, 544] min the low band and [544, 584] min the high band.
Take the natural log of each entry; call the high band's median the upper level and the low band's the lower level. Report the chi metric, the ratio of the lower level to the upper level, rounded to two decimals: 0.99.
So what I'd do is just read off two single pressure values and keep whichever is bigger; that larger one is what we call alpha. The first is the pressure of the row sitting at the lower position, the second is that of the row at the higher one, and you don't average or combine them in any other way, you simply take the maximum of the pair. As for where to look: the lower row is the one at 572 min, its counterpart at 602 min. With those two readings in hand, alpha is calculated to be 114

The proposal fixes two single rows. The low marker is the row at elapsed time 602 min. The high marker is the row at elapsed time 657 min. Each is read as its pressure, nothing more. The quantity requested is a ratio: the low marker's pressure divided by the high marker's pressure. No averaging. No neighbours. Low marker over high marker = 1.03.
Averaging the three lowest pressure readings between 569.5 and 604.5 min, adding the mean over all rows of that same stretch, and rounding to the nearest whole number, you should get 229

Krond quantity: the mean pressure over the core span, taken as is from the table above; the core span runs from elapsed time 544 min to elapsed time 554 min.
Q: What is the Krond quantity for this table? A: 98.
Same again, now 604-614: 104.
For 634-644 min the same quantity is 98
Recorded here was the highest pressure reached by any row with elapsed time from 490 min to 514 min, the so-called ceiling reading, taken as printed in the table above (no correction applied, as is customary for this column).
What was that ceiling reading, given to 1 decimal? 99.9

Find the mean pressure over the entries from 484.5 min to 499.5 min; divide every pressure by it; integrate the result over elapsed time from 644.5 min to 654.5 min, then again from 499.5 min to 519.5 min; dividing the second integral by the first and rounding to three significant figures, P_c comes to 1.82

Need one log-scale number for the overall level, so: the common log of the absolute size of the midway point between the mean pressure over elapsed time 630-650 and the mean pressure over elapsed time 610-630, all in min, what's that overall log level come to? 2.01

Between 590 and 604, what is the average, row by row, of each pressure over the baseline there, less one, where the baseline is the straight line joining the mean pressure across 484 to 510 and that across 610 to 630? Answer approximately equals 0.10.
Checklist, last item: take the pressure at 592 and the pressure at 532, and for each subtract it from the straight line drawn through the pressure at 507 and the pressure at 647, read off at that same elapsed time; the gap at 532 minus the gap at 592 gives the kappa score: 16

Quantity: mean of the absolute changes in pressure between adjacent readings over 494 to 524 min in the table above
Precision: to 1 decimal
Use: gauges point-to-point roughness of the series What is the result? 4.5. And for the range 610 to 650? 3.0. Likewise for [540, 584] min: 5.5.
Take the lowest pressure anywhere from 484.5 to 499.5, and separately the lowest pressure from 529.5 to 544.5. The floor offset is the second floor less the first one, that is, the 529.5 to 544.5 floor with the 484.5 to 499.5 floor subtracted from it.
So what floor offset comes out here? 18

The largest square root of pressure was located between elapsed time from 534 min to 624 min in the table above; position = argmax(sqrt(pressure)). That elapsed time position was 582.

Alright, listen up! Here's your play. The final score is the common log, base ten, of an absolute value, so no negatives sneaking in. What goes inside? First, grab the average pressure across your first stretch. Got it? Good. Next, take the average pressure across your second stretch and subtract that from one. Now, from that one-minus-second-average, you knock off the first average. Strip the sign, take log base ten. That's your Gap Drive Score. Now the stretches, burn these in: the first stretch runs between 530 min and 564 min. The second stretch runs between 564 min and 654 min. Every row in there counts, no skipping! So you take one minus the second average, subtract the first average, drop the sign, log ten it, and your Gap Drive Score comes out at 2.31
